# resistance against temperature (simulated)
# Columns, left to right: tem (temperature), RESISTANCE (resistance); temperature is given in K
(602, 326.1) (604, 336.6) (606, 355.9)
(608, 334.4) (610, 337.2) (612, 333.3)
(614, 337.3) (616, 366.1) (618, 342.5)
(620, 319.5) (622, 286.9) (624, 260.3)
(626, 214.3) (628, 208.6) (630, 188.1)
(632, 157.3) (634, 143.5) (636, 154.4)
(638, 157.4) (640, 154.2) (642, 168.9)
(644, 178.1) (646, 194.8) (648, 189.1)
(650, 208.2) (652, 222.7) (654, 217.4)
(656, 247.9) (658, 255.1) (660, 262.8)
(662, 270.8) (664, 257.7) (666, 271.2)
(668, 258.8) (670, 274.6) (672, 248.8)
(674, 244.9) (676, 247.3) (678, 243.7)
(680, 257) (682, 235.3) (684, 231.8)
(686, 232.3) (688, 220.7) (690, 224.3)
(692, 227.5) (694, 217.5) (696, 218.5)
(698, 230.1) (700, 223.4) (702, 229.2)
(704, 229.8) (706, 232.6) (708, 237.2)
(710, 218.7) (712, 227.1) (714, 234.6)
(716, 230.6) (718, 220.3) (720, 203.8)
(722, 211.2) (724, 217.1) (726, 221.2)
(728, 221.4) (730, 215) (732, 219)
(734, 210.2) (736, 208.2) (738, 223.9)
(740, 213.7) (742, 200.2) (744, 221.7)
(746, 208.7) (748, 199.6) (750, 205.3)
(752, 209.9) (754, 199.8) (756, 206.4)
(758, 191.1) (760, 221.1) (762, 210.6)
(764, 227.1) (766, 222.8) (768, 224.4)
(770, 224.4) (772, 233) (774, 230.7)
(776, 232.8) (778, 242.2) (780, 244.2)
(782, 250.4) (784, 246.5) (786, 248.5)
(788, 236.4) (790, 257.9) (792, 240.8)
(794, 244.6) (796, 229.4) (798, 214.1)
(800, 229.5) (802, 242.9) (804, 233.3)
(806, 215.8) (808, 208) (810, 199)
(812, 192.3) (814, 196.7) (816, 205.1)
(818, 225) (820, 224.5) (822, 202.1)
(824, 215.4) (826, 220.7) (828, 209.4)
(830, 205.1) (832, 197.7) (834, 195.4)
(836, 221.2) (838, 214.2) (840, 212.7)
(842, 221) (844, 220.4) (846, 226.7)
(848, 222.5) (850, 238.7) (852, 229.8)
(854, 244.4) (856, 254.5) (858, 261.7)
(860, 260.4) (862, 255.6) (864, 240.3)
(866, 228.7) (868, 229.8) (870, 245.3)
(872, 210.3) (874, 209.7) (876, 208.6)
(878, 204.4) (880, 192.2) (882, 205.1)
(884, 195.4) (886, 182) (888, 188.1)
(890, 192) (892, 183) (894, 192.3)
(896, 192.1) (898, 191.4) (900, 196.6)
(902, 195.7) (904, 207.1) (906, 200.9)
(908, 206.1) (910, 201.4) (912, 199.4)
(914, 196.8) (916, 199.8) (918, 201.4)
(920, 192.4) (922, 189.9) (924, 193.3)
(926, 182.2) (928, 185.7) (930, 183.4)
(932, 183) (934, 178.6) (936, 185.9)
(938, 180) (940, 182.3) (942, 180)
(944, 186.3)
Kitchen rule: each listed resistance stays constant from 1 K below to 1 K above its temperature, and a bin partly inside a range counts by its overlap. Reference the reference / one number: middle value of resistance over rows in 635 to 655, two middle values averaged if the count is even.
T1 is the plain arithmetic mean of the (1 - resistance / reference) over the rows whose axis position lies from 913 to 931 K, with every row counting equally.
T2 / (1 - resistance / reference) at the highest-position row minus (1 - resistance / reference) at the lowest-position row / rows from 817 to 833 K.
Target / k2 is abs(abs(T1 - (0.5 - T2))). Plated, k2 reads 0.4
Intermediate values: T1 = -0.04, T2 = 0.15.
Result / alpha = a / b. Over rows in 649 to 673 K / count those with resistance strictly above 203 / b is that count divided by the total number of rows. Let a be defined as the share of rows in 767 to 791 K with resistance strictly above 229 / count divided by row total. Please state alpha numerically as 0.8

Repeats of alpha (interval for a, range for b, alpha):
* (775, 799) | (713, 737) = 0.9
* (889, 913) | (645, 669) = 0.0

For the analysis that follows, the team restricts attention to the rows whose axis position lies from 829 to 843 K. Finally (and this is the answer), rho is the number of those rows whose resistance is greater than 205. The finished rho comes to 5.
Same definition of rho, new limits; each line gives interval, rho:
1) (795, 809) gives 7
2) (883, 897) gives 0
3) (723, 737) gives 7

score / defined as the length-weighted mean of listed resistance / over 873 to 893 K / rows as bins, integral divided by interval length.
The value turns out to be 196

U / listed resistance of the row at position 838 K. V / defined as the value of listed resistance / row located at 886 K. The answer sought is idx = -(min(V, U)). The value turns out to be -182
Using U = 214.2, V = 182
